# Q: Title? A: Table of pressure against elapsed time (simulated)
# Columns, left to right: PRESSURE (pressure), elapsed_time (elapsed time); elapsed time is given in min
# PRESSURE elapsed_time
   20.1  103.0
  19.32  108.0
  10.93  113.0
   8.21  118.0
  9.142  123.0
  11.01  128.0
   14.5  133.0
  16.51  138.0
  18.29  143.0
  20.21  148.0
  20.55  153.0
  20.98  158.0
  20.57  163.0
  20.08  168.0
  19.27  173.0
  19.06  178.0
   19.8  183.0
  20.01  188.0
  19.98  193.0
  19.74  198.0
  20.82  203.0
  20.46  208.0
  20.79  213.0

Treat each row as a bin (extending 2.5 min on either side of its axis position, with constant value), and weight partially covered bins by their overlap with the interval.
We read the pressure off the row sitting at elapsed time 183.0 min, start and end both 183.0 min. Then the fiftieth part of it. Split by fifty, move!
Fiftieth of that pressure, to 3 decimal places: 0.396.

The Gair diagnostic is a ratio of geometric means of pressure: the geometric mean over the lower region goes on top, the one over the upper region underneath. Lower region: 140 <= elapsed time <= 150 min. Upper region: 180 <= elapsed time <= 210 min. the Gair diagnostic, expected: 0.96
